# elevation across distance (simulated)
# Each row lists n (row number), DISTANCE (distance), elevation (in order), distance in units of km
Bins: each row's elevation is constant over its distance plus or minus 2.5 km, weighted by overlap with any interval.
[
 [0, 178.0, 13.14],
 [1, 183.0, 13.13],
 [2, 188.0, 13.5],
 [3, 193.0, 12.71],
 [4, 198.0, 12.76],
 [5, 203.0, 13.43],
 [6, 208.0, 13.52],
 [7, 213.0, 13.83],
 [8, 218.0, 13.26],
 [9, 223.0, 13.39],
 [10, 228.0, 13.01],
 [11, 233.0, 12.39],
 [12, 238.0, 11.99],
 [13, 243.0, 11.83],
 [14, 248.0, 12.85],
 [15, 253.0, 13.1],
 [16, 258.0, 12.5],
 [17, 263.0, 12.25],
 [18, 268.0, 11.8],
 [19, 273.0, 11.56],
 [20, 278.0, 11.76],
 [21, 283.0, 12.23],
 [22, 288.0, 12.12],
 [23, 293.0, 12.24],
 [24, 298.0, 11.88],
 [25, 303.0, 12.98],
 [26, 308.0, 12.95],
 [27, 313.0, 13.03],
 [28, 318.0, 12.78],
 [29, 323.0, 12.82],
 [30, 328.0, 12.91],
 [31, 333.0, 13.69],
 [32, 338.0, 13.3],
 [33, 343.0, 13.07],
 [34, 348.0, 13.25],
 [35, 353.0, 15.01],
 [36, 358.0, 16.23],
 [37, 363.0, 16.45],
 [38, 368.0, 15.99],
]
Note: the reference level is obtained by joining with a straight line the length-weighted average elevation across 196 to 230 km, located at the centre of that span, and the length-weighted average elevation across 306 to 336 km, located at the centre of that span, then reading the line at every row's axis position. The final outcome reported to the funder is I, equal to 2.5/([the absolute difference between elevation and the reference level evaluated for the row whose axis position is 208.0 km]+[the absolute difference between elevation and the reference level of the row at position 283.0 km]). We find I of 2.3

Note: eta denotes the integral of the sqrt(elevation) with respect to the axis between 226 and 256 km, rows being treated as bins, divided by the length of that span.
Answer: 3.54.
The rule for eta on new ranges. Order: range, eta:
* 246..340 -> 3.54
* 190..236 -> 3.62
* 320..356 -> 3.67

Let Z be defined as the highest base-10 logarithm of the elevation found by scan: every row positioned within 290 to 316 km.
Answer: 1.11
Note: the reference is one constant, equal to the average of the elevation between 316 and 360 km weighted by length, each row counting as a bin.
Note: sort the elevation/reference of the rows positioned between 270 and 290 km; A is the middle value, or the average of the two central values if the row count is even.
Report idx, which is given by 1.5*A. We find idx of 1.31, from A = 0.87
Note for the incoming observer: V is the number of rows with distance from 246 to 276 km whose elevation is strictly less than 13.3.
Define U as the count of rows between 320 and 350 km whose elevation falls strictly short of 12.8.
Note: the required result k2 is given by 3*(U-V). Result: -18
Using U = 0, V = 6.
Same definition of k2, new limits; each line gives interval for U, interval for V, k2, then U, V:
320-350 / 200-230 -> -6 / 0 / 2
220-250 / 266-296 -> -9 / 3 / 6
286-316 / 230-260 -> -9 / 3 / 6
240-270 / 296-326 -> -6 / 4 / 6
